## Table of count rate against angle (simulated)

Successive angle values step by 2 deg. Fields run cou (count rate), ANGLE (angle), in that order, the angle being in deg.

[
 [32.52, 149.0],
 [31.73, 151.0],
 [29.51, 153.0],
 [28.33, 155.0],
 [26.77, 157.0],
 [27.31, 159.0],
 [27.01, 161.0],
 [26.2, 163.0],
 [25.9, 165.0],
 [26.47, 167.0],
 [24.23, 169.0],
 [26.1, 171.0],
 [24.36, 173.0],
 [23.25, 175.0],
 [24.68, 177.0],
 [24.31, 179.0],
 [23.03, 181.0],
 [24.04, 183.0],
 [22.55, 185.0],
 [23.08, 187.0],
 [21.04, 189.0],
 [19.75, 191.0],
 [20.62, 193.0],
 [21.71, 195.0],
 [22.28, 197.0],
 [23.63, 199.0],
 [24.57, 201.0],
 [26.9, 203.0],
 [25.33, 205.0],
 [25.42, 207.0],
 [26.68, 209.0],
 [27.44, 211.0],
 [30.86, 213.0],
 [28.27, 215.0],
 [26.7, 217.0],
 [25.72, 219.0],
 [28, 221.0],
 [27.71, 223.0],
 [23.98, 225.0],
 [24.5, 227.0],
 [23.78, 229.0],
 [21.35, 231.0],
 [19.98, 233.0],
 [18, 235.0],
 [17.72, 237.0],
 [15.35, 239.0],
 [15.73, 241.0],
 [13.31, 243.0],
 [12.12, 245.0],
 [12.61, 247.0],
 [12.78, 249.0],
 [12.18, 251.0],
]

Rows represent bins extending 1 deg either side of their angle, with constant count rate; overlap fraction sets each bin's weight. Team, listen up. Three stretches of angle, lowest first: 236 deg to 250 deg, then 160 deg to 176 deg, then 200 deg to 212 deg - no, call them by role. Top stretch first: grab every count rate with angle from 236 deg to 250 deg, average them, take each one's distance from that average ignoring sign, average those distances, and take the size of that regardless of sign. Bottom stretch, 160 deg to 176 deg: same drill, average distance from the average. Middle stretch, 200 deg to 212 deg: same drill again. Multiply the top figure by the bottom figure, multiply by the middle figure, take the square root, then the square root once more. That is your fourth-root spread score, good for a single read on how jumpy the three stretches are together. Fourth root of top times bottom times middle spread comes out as 1.17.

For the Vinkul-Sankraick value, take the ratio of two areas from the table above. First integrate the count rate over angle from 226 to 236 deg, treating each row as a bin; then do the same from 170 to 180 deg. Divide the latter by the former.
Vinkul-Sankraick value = 1.1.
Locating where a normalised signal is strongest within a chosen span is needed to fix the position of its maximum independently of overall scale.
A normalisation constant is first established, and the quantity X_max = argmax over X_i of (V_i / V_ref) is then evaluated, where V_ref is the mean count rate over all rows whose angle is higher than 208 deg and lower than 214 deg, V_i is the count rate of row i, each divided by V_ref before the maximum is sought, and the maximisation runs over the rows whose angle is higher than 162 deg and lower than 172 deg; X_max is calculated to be 167.0 deg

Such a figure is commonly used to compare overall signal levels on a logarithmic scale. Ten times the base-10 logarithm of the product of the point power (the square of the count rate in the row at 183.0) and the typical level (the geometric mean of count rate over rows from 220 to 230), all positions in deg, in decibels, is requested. 41.7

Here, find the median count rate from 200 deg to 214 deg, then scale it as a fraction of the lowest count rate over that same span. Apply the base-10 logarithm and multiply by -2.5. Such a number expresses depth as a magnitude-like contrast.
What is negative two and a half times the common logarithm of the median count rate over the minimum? -0.089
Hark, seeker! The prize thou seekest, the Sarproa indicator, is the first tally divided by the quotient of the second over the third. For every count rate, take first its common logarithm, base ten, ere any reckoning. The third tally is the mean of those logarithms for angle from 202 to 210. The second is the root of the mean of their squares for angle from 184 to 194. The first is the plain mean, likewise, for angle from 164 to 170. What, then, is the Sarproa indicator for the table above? 1.5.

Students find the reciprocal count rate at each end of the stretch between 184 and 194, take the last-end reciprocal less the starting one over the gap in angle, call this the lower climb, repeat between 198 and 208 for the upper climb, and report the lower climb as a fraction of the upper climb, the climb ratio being -1.4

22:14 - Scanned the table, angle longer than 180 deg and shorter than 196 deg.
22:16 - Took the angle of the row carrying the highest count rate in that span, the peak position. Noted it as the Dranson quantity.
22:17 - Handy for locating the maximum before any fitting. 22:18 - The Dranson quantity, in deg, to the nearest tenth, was 183.0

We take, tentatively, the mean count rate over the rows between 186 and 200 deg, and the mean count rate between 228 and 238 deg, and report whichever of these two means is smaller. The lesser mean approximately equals 20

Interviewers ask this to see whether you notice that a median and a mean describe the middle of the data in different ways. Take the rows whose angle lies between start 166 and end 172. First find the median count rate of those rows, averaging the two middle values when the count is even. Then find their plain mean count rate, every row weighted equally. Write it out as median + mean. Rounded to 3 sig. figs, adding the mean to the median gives 51.7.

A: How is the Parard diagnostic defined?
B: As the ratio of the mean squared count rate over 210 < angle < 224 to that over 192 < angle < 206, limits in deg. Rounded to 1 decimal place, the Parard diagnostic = 1.4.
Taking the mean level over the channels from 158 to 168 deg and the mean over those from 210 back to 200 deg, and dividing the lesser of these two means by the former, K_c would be 0.97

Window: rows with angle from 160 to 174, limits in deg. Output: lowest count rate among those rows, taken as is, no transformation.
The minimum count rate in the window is 24.23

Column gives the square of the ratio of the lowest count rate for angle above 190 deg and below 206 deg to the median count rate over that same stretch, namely 0.74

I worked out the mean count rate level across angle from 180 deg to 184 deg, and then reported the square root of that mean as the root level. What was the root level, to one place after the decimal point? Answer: 4.9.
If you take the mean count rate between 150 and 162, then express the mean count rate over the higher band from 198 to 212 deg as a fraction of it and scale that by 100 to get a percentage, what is 90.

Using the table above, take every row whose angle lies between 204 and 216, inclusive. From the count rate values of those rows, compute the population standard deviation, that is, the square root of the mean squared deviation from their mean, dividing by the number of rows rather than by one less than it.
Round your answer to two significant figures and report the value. 1.9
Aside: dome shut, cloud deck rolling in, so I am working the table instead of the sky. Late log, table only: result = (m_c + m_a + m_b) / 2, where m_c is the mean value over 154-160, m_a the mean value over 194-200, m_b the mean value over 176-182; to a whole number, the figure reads 37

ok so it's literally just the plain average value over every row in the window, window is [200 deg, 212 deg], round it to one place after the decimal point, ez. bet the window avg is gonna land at 26.1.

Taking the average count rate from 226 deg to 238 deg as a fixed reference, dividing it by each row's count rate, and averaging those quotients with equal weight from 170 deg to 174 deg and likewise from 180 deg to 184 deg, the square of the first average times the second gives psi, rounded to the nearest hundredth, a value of 0.61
